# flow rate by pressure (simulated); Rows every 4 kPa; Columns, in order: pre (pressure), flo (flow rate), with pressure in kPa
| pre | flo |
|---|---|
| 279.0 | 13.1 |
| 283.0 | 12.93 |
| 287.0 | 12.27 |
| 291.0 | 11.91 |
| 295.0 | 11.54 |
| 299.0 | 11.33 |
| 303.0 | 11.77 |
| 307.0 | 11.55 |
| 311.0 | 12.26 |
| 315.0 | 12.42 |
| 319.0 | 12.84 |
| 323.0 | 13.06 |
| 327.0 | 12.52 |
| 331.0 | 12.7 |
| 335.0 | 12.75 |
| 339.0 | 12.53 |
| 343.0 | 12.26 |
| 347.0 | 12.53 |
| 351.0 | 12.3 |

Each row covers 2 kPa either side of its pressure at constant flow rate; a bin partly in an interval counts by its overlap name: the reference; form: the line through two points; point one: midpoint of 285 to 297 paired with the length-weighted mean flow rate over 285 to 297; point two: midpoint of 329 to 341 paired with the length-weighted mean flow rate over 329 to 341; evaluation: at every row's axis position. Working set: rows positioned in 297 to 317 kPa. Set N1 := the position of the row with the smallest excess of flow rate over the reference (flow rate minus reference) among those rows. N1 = 299.0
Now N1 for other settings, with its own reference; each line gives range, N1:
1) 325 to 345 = 343.0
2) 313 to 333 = 327.0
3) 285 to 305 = 299.0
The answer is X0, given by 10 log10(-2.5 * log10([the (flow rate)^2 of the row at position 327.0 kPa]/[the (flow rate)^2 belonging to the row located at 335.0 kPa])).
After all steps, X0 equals -14.0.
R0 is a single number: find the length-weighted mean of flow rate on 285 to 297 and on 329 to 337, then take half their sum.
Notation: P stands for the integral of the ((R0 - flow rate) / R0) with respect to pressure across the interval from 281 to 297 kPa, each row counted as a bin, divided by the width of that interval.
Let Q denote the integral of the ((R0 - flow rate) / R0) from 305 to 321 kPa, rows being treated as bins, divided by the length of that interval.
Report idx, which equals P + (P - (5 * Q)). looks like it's 0.01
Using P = 0.01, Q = 0.004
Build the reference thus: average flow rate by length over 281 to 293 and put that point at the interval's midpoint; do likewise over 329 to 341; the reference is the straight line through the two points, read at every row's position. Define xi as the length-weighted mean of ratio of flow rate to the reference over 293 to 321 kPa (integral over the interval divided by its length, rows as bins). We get 0.96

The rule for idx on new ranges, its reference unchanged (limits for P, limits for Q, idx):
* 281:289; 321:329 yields 0.15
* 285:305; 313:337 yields 0.25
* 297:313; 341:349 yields 0.13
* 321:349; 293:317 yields -0.25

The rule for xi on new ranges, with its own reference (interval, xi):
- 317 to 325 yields 1.03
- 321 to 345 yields 1.00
